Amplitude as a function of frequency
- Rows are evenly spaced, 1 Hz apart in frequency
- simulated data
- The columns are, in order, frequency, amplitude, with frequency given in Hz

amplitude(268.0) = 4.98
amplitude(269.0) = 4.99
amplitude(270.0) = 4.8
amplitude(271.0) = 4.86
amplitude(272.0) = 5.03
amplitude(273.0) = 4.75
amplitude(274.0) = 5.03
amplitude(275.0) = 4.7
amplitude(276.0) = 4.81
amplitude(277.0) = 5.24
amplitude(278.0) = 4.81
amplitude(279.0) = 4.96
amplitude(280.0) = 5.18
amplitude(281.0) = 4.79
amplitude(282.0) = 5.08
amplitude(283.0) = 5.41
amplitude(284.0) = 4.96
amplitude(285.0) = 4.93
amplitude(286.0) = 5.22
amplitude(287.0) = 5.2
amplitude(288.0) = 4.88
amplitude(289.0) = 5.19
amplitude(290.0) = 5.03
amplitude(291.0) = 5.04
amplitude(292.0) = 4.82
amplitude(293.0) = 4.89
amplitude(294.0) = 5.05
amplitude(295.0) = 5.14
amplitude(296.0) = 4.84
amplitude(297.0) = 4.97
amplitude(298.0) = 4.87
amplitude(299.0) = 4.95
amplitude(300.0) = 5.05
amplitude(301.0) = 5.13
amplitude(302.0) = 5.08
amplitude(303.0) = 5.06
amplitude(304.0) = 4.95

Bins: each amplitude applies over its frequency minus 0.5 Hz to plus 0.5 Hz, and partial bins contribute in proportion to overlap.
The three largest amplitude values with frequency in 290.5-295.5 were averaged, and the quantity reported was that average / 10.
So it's 0.508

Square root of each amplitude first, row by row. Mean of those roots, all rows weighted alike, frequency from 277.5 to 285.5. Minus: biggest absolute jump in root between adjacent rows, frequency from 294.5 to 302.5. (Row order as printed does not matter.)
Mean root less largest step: 2.17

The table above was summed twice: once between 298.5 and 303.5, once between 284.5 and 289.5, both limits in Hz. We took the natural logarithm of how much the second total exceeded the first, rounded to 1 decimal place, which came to -1.9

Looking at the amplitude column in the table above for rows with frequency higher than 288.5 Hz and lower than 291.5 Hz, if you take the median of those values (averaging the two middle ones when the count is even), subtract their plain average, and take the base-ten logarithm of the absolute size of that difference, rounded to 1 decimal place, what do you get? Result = -1.3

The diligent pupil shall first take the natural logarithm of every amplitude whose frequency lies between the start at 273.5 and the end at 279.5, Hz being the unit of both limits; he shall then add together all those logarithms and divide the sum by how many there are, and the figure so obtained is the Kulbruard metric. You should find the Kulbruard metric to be 1.594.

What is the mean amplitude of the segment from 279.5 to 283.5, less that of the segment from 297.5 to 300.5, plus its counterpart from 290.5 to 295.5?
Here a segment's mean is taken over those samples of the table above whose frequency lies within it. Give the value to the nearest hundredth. 5.15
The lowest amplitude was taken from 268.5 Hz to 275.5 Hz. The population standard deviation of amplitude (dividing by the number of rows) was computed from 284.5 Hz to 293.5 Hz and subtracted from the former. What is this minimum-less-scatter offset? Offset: 4.56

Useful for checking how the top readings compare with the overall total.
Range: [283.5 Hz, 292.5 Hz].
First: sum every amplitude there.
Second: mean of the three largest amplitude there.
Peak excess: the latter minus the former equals -40.1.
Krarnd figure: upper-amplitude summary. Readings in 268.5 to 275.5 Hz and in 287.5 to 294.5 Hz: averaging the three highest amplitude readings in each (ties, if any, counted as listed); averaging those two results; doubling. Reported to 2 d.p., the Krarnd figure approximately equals 10.11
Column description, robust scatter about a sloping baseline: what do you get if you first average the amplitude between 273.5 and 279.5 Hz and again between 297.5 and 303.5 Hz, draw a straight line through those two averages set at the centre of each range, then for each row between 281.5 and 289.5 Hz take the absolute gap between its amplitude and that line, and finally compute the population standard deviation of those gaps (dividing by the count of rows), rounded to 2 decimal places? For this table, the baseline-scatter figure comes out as 0.14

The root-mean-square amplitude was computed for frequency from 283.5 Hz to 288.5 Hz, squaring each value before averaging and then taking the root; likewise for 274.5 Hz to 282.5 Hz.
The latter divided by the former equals 0.982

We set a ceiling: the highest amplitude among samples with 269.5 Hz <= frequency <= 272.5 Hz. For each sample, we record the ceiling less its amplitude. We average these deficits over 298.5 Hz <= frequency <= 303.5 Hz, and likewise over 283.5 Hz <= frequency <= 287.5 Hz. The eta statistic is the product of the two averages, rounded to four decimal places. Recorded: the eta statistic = 0.0011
